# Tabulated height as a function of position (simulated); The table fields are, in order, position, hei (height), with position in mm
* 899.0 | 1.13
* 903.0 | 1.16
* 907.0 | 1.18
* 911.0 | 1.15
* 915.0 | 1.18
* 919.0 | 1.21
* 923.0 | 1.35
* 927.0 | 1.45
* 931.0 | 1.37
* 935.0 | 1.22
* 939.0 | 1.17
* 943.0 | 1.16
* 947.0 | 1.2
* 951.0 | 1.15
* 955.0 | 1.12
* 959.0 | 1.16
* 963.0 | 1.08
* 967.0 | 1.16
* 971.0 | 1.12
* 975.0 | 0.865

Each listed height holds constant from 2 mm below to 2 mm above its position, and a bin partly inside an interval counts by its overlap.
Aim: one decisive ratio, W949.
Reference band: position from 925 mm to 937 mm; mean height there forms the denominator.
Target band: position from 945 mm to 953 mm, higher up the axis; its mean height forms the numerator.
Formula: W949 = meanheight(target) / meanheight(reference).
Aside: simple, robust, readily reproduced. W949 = 0.87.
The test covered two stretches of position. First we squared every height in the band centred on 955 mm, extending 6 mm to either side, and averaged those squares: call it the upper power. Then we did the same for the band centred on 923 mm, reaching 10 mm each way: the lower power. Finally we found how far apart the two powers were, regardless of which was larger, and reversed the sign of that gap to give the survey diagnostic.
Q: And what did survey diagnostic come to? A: -0.4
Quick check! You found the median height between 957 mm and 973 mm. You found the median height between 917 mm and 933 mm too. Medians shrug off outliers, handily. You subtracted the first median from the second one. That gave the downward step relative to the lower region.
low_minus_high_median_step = 0.22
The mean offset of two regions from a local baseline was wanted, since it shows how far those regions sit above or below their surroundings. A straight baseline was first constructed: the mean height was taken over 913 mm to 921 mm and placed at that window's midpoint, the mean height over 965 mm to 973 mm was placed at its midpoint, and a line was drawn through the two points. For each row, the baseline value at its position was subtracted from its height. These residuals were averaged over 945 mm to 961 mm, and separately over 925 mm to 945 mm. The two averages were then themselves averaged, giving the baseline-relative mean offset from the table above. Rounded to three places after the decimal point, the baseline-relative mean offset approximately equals 0.049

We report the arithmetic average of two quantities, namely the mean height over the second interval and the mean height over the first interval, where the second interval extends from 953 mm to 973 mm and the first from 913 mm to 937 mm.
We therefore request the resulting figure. 1.21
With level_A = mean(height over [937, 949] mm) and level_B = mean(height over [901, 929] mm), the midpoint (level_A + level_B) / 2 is 1.21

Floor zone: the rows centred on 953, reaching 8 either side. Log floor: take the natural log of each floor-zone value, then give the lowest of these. 0.11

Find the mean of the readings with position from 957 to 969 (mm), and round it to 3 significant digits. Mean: 1.13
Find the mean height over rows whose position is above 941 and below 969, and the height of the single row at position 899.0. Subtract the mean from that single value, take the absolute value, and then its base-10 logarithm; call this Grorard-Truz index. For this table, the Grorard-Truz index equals -1.8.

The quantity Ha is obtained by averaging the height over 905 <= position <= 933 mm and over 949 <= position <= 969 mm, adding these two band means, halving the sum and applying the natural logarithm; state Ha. 0.184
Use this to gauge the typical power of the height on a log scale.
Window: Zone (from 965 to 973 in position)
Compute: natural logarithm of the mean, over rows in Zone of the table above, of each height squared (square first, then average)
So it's 0.262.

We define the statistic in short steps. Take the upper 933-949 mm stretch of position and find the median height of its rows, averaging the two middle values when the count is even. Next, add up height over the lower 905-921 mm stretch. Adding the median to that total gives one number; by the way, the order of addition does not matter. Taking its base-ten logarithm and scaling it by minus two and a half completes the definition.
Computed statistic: -1.93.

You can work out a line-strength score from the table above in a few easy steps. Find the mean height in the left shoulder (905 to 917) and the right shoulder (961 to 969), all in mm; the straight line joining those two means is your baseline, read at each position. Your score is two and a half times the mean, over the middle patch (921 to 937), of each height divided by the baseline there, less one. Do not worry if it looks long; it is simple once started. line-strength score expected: 0.42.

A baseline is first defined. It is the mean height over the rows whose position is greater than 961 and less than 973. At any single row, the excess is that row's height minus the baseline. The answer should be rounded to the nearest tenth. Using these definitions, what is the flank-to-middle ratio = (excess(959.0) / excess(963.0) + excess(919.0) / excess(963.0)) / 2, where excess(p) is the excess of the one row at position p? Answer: -1.6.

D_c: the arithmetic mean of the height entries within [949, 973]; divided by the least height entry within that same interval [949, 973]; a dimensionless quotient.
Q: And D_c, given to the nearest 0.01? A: 1.05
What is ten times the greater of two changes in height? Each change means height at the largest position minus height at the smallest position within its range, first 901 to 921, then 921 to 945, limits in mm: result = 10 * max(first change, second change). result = 0.50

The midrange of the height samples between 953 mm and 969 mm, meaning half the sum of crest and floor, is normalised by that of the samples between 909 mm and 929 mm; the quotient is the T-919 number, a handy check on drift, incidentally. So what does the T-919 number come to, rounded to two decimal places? 0.86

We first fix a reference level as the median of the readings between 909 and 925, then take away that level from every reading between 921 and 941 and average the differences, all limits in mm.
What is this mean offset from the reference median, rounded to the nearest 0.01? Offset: 0.12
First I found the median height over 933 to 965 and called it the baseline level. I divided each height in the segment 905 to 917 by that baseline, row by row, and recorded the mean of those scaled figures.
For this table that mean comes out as 1.01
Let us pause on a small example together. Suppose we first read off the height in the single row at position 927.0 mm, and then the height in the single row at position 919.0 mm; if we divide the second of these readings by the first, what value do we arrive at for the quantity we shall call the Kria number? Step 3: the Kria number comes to 0.83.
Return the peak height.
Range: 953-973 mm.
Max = 1.16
